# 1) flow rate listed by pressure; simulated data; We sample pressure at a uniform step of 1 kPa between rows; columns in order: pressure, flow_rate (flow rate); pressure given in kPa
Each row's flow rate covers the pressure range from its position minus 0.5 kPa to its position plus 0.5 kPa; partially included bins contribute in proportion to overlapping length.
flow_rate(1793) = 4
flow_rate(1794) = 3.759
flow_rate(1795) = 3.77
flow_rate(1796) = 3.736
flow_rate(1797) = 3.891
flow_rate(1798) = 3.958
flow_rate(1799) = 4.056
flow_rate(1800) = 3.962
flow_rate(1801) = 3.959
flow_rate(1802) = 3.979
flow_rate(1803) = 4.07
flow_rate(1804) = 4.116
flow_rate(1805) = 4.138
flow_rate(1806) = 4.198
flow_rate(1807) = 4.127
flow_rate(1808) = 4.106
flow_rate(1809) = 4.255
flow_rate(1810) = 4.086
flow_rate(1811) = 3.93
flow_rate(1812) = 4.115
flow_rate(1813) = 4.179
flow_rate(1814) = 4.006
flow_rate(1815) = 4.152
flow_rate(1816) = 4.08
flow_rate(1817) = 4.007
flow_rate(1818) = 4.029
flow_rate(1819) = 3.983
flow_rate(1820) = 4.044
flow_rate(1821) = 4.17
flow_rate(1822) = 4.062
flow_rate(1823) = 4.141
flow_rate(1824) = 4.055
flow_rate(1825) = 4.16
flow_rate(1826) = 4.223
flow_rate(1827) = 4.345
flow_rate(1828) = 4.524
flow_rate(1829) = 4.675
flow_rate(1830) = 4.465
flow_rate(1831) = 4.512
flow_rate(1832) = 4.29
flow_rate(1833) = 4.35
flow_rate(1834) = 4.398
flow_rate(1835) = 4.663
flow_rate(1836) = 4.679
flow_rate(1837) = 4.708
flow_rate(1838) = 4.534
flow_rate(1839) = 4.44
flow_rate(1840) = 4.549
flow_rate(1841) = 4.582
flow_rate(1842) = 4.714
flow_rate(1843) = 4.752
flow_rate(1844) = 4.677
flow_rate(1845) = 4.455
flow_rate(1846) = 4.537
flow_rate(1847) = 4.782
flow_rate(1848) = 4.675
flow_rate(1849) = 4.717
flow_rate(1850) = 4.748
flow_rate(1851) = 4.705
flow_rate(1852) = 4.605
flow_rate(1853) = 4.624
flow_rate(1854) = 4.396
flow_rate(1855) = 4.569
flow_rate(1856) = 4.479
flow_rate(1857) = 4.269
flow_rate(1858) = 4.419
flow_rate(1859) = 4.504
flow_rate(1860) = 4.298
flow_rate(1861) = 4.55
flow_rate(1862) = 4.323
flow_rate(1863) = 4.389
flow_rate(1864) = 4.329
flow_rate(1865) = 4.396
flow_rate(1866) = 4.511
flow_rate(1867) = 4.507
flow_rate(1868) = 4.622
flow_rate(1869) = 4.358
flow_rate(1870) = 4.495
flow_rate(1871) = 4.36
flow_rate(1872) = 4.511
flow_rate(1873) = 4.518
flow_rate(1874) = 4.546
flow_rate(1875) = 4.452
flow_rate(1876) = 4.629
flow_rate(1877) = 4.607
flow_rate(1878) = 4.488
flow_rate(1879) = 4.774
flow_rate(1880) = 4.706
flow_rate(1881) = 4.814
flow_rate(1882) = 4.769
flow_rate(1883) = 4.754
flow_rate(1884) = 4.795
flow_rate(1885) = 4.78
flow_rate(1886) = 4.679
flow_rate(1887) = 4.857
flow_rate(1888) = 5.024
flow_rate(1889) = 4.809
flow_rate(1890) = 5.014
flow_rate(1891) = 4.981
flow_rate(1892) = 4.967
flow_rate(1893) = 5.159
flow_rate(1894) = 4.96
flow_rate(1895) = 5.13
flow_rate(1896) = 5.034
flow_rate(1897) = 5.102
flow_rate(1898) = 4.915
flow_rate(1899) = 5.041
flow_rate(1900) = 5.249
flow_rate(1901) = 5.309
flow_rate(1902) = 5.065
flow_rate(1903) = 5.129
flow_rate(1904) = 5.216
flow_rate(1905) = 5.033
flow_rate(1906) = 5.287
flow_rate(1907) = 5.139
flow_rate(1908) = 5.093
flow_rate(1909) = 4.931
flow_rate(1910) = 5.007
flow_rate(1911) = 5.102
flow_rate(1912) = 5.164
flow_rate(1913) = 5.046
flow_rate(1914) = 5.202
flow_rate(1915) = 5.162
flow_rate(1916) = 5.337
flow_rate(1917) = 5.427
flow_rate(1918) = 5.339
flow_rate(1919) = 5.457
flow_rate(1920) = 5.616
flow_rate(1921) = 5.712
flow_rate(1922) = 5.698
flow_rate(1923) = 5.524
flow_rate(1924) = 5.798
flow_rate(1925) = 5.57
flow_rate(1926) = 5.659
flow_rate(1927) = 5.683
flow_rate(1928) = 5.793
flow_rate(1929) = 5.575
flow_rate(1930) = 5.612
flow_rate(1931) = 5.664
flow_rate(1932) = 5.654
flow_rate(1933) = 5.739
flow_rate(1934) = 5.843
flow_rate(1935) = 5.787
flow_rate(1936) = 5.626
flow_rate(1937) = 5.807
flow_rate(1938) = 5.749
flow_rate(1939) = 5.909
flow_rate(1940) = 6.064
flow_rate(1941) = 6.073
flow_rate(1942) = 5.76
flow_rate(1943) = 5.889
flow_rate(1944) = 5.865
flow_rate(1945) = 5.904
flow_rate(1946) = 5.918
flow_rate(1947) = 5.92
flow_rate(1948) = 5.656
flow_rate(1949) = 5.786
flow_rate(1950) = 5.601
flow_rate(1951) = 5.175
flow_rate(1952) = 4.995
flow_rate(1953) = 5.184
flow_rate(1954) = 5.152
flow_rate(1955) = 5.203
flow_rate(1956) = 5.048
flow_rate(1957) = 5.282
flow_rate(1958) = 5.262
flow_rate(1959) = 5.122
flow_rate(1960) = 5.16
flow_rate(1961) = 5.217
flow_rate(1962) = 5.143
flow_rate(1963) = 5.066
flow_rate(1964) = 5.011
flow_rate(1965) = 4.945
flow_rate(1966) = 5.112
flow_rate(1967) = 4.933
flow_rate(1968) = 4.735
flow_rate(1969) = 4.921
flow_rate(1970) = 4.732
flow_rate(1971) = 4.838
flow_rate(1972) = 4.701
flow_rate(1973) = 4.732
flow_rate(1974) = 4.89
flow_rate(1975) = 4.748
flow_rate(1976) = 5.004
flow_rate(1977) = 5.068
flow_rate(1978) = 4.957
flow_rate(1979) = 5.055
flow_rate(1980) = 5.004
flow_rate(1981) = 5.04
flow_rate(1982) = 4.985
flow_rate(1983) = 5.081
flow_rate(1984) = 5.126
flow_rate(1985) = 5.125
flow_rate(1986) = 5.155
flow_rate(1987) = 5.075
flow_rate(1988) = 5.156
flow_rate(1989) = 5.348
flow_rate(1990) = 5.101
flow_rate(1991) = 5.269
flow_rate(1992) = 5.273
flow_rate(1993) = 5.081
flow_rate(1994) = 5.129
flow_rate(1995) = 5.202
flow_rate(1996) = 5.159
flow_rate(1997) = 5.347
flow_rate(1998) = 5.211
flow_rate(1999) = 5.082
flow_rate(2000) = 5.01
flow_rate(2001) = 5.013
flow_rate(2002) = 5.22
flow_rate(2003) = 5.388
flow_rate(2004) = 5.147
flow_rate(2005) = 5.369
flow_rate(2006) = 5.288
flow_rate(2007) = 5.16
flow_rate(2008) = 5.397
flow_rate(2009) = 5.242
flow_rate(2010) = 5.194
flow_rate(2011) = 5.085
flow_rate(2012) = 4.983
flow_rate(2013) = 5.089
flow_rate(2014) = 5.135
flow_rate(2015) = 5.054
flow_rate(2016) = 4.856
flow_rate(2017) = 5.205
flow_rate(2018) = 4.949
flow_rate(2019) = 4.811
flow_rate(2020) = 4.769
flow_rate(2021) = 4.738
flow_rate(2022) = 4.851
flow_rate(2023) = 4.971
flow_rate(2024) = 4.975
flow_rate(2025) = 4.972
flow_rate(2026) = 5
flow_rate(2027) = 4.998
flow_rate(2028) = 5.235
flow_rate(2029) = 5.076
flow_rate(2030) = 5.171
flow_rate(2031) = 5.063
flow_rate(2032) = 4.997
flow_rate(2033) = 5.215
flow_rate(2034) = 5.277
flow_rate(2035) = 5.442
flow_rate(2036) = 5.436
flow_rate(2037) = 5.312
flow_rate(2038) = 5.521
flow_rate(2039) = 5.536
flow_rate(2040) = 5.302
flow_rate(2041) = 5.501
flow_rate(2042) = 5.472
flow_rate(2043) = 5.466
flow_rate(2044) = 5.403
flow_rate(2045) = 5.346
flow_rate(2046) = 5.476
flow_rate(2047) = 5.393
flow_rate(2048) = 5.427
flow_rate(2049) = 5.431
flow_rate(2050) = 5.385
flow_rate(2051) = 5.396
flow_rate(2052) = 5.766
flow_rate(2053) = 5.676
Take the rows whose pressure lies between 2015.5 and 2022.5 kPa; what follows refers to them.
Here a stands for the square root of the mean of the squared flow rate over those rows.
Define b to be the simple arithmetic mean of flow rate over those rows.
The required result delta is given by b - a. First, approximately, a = 4.88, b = 4.88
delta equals -0.002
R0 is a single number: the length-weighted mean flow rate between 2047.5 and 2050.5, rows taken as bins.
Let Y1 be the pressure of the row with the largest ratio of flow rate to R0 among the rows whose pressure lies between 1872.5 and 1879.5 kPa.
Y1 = 1879 kPa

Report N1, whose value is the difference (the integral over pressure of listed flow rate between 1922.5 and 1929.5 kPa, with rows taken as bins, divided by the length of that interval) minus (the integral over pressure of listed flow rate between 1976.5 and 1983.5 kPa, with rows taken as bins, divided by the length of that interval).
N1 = 0.63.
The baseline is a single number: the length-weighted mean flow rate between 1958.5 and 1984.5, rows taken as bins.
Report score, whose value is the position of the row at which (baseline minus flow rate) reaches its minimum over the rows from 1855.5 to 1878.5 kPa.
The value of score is 1876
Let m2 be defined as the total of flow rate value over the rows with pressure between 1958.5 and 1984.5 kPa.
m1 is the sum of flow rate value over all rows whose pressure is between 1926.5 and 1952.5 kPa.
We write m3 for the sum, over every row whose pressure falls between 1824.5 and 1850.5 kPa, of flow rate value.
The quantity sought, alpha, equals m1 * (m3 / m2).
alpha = 136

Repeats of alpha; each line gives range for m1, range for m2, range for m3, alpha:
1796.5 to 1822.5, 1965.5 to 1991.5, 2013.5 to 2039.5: 108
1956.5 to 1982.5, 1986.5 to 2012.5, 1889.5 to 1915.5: 127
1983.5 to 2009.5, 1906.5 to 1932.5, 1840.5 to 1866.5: 113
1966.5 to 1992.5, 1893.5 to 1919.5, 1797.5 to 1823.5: 103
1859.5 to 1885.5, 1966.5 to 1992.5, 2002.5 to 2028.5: 120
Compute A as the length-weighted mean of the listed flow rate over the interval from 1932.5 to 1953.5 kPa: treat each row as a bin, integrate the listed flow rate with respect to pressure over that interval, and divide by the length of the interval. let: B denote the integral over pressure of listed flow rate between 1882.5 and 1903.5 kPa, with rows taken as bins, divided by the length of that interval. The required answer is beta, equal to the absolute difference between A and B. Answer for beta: 0.7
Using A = 5.7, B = 5.0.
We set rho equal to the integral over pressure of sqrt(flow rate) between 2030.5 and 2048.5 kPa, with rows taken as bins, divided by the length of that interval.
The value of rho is 2.32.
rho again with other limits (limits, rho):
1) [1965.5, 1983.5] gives 2.22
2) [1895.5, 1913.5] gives 2.26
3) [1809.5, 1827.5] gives 2.02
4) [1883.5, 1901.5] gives 2.23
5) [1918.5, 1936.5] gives 2.38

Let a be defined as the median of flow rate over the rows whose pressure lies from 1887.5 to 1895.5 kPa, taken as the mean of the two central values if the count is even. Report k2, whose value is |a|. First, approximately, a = 5.0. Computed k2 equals 5.00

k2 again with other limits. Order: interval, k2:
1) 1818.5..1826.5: 4.10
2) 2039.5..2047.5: 5.43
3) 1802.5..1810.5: 4.12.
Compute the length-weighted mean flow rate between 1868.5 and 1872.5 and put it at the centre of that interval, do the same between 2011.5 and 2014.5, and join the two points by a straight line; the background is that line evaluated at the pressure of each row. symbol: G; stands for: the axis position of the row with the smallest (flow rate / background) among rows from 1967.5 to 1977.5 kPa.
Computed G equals 1972 kPa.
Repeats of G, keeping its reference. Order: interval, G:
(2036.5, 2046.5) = 2040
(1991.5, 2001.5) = 2001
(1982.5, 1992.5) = 1987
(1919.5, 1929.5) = 1923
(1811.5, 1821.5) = 1819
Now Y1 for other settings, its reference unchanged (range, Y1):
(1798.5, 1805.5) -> 1805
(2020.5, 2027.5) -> 2026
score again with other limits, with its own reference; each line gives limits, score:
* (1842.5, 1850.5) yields 1847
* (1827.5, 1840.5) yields 1837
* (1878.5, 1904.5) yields 1901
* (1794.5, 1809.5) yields 1809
